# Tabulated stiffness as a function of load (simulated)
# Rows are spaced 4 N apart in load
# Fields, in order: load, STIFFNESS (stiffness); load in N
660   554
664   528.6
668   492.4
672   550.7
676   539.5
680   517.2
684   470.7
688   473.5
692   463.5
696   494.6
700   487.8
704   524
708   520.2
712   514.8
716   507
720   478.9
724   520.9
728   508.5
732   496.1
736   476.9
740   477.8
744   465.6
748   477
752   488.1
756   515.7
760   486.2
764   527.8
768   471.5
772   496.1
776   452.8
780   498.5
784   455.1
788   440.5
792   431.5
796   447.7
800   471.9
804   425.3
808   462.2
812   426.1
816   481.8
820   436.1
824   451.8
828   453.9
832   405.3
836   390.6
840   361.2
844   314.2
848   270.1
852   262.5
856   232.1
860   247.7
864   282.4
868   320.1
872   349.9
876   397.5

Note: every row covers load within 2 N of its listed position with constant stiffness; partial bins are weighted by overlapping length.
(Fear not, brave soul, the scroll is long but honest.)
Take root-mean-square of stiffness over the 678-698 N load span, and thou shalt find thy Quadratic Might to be 484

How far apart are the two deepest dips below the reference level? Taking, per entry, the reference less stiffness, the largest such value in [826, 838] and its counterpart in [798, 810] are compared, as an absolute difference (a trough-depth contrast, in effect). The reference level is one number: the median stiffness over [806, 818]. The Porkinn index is 35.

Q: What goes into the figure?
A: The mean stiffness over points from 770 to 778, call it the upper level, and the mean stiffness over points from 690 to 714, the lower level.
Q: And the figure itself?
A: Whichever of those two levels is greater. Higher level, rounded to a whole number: 501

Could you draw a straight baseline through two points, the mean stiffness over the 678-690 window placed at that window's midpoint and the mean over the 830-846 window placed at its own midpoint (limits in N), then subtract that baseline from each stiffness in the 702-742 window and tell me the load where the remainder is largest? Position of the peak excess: 724 N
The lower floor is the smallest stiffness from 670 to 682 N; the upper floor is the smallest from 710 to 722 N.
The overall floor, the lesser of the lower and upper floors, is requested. 479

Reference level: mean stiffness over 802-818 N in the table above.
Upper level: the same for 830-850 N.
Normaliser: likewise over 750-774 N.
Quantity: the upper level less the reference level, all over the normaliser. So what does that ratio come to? -0.20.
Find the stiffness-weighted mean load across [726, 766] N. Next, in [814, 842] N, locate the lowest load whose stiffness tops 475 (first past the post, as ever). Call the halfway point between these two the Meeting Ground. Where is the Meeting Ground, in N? 781.1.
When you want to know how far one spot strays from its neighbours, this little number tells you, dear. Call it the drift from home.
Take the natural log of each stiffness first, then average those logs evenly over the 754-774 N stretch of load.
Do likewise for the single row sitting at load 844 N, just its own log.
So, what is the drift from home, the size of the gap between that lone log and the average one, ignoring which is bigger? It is 0.46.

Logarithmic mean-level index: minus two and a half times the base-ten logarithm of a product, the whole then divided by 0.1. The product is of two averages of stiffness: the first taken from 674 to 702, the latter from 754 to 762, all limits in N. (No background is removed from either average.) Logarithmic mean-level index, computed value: -135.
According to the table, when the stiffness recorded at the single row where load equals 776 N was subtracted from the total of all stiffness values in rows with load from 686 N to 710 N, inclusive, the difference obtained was 2511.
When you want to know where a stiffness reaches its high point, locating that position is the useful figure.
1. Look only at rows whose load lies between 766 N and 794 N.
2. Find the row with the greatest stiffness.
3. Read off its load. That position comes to 780 N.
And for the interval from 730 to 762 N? 756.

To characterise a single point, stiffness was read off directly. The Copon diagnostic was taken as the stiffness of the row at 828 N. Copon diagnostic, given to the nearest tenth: 453.9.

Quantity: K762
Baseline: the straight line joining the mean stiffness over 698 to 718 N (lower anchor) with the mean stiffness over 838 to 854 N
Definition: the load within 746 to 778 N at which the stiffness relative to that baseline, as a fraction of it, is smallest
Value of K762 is 748 N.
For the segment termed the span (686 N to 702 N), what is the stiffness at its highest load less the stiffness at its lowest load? 14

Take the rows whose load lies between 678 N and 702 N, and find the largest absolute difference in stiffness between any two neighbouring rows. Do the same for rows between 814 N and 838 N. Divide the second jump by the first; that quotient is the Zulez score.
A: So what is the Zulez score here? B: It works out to 1.05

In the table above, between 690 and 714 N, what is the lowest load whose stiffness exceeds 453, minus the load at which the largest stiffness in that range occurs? -12 N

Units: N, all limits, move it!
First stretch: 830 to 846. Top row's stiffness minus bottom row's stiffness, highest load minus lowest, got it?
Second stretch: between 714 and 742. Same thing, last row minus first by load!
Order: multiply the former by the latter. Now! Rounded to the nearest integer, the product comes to 2660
